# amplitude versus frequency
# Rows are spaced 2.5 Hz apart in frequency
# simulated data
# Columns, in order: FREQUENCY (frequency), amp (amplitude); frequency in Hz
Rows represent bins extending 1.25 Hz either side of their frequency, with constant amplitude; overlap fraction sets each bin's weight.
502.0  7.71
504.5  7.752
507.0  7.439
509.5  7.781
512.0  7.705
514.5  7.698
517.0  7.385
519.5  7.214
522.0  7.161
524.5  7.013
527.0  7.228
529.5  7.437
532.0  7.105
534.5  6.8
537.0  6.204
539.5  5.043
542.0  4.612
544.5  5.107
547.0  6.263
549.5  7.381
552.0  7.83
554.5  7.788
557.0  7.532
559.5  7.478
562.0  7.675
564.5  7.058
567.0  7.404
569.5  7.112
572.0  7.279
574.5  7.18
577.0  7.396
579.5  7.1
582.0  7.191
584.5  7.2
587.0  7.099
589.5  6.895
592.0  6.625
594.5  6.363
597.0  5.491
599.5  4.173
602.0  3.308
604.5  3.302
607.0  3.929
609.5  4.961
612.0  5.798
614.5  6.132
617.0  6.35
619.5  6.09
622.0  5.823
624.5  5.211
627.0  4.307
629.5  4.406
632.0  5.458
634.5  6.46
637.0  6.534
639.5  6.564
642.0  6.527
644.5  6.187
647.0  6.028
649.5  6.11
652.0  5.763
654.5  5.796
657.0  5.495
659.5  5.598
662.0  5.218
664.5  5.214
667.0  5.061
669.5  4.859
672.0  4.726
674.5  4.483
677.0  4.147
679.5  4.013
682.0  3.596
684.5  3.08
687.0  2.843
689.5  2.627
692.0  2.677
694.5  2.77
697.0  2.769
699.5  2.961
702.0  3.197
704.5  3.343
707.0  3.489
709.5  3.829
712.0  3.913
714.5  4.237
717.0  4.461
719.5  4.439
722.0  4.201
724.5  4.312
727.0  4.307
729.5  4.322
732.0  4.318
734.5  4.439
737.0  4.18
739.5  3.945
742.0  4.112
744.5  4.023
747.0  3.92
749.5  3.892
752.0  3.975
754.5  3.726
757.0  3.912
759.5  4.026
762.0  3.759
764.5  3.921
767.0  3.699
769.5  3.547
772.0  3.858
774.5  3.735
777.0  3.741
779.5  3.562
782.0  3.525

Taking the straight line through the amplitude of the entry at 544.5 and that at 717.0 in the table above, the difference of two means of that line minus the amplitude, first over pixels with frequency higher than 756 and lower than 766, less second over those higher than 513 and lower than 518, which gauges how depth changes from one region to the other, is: 2.7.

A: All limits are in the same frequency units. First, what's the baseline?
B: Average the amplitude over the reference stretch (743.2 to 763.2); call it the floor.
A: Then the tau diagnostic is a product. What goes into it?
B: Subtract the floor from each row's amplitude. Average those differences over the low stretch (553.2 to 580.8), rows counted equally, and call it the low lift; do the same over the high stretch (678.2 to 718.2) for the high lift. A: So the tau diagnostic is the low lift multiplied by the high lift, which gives -2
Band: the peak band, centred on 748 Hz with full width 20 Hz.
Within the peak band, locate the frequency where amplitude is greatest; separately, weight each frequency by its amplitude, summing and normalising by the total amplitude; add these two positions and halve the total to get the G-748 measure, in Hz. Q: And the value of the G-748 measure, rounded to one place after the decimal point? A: 745.1 Hz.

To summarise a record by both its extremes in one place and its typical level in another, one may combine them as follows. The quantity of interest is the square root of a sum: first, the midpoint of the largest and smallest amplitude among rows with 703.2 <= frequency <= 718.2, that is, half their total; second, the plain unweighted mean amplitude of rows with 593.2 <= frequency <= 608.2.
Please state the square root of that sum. 2.89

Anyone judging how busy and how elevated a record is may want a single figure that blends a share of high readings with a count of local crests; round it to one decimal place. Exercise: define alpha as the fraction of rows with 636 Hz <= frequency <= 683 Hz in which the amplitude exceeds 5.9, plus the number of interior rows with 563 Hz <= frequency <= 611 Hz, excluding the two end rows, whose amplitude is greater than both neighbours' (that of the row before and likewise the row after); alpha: 4.3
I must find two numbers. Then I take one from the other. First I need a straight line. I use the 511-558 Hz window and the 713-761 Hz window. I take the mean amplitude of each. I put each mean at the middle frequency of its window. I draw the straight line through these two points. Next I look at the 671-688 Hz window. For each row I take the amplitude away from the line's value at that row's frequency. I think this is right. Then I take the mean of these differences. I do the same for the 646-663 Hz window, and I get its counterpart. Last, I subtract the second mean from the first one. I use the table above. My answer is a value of 1.5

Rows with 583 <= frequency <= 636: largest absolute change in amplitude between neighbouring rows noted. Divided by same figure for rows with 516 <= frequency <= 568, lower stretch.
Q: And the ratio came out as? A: 1.14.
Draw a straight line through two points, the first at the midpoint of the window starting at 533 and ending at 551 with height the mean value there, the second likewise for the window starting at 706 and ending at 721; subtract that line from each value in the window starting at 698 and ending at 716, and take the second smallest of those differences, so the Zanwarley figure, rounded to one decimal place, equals -1.0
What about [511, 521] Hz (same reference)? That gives 1.2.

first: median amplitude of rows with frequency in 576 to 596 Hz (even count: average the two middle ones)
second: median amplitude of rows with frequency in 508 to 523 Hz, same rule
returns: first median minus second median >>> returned 0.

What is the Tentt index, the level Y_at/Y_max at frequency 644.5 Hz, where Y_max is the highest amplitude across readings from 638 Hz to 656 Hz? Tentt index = 0.94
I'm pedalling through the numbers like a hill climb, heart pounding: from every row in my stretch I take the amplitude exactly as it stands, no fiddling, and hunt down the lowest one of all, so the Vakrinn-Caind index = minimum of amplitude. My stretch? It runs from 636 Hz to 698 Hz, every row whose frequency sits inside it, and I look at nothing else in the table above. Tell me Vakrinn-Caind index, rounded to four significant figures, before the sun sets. 2.627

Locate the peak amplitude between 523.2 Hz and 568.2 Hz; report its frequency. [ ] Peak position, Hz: 552.0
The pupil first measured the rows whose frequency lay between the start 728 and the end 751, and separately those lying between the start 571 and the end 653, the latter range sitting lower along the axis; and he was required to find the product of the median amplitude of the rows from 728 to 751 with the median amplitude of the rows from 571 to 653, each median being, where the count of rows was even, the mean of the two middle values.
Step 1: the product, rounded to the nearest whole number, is 25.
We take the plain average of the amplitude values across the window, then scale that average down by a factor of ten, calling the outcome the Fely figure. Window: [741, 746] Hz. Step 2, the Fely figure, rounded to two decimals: 0.41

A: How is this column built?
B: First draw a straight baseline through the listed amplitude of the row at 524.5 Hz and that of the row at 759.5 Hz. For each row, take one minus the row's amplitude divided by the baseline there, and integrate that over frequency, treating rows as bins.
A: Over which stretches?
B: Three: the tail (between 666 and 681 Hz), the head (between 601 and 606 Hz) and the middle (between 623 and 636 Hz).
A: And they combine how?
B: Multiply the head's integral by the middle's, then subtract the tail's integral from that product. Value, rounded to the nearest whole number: 1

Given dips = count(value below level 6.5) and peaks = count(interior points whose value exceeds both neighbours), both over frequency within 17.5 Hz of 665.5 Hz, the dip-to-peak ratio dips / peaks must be 7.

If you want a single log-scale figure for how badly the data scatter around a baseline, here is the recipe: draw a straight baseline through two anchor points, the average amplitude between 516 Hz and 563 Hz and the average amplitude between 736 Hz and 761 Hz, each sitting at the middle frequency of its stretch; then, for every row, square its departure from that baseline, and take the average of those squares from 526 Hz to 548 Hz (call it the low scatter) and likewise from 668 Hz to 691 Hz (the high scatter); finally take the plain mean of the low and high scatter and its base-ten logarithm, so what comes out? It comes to 0.2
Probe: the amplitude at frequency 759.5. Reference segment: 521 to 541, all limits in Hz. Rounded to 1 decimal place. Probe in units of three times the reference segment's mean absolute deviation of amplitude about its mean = 2.4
